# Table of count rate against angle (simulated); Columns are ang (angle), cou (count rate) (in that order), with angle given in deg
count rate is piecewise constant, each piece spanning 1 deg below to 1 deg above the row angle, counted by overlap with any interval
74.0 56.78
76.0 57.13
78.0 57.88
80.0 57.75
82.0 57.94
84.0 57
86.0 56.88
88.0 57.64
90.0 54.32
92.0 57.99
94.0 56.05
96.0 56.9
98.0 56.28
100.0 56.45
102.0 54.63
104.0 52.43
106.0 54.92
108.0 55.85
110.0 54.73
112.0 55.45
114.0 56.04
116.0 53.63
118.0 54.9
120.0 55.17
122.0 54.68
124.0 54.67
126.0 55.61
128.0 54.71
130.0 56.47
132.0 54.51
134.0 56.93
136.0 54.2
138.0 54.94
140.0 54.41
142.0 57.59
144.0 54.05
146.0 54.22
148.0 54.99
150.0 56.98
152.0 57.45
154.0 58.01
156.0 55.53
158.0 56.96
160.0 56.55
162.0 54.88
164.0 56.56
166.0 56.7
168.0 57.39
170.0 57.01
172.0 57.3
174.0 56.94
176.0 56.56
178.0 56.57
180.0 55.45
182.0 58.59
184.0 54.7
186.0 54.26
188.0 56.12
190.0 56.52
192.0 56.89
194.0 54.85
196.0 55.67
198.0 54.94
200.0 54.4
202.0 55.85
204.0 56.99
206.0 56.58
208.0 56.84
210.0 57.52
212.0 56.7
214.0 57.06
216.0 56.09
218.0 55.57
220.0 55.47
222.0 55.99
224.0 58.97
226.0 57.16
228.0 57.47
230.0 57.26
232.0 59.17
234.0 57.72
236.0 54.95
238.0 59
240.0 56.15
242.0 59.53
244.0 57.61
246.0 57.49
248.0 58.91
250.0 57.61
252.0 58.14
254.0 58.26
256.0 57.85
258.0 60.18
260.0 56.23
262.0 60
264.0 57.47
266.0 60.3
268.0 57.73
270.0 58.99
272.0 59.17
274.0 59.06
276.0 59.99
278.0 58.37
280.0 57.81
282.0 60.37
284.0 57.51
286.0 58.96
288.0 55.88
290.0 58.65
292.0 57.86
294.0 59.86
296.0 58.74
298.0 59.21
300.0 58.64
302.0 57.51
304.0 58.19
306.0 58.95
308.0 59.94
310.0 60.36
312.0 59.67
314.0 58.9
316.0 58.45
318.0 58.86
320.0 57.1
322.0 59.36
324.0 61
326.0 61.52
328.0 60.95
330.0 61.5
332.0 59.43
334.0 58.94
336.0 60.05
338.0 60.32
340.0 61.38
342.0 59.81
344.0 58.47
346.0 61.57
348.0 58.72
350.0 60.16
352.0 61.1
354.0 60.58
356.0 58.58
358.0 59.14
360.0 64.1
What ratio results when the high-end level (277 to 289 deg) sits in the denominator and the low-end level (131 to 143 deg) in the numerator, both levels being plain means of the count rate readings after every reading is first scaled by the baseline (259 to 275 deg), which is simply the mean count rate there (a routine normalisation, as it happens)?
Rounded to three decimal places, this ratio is 0.953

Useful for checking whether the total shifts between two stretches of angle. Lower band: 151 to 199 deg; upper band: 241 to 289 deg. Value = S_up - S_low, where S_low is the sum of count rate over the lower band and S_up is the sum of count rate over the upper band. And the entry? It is 51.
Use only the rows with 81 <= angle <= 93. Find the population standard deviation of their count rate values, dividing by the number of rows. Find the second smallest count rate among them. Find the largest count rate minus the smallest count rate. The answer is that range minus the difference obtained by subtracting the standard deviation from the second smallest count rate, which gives -52.0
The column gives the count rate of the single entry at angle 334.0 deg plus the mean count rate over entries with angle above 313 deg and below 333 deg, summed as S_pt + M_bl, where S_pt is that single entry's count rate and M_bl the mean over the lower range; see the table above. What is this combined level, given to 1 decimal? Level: 118.6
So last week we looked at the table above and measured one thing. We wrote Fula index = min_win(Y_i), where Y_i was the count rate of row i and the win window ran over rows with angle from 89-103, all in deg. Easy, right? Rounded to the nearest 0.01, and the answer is 54.32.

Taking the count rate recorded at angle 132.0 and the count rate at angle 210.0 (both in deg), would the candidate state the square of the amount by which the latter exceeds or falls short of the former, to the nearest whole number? 9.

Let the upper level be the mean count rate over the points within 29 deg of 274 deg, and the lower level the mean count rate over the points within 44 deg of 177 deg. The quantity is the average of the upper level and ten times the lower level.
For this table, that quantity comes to 310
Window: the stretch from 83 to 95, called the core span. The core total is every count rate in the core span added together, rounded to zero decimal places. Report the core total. 340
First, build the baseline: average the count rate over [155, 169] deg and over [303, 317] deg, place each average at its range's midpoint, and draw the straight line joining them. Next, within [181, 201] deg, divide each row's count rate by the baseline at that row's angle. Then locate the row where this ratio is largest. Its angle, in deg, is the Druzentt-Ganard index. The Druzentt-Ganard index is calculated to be 182.0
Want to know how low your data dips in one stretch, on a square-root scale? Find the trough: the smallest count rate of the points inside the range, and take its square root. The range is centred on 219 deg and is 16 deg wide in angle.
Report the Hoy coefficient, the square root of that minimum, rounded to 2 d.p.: 7.45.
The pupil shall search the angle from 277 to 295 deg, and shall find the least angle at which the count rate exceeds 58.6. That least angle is 282.0 deg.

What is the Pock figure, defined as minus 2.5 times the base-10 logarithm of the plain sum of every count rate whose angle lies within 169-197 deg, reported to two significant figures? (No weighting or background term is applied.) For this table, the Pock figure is -7.2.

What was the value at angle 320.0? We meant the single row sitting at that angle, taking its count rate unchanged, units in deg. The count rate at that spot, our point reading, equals 57.1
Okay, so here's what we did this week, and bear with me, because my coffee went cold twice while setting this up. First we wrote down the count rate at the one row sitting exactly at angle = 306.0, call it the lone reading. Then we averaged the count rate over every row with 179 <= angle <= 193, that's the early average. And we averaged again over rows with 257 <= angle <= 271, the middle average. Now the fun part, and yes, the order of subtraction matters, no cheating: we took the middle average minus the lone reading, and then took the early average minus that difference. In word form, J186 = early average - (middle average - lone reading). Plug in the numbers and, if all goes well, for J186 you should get 56.3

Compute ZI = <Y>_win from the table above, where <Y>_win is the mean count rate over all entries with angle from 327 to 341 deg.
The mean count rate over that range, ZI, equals 60.4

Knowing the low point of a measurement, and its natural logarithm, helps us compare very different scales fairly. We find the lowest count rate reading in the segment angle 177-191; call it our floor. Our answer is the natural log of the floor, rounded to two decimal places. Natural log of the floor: 3.99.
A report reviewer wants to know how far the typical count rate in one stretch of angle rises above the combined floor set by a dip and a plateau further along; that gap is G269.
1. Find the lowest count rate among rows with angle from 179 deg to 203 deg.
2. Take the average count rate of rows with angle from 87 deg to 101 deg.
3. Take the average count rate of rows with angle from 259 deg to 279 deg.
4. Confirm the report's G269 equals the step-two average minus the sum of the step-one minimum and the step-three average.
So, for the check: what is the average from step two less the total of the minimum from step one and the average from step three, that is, -56.5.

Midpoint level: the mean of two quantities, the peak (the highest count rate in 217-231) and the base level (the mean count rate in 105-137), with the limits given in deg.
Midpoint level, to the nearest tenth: 57.1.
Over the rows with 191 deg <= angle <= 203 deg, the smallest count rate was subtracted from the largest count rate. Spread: 2.5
